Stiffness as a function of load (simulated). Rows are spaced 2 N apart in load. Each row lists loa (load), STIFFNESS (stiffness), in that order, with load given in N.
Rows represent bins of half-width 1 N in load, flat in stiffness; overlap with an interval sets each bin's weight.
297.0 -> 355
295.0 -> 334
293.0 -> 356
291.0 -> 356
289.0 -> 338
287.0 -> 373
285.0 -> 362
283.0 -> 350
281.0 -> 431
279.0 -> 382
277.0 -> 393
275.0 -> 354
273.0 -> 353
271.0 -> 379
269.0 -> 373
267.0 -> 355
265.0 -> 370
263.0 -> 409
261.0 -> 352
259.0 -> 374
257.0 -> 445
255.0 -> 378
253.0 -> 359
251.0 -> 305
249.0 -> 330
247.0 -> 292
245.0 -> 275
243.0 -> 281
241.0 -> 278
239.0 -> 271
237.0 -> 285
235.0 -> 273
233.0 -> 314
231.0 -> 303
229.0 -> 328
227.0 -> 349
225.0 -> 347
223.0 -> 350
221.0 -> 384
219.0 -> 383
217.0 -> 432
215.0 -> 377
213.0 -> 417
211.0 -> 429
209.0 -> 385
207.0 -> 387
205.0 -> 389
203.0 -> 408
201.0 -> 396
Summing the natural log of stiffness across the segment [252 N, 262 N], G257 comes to 29.7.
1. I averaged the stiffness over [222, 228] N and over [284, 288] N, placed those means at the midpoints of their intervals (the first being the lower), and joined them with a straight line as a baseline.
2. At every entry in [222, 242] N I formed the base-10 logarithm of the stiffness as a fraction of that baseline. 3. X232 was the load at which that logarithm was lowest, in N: 239.0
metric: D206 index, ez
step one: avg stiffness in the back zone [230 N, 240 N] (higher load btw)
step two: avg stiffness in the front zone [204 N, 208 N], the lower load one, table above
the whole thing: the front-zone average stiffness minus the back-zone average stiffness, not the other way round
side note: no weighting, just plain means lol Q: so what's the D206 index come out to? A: 99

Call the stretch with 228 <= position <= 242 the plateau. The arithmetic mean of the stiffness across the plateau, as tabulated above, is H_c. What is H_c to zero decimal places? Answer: 293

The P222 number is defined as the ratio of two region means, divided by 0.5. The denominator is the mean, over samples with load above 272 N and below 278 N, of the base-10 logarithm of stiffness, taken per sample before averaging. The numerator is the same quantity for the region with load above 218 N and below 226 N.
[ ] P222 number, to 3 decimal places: 1.999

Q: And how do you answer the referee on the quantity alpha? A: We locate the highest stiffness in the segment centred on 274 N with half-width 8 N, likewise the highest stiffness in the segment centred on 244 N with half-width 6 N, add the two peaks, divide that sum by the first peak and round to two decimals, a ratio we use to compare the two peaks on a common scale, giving 1.77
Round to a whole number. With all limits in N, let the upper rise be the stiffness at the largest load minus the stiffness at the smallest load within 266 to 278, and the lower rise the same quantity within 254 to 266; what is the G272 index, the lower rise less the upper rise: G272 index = -46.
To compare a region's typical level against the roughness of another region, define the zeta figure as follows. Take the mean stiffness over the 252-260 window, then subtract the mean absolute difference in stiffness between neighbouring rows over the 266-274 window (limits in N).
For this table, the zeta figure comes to 372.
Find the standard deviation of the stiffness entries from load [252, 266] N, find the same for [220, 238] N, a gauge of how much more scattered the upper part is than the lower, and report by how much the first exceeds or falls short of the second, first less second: -3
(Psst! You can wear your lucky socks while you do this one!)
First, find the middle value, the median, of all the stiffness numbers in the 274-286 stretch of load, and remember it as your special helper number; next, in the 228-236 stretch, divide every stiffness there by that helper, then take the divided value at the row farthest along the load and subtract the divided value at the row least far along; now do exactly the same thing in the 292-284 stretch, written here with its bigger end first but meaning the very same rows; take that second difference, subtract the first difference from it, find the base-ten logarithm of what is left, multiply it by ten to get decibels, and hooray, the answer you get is -9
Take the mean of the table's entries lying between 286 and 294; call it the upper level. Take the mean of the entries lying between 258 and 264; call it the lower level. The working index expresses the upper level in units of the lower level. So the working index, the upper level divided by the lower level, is 0.94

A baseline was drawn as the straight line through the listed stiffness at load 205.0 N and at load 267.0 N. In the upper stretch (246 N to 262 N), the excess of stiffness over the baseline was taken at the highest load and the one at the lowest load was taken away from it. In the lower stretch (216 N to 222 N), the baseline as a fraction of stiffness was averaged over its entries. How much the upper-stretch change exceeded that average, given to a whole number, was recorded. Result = 67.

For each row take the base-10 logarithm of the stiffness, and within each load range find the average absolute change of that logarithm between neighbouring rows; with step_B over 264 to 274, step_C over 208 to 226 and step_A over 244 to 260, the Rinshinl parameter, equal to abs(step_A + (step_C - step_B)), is 0.064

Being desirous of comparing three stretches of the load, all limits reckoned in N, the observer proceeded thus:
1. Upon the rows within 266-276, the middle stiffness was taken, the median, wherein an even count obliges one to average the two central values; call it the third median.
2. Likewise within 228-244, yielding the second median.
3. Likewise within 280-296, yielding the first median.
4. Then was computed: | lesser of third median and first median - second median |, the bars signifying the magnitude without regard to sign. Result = 72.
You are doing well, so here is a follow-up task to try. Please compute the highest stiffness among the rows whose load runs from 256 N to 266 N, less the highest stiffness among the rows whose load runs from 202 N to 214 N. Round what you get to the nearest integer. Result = 16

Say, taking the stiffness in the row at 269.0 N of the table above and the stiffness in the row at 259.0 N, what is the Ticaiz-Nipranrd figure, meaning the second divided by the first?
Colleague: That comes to 1.00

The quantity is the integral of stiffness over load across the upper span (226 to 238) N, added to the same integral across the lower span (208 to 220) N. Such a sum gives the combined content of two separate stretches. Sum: 8550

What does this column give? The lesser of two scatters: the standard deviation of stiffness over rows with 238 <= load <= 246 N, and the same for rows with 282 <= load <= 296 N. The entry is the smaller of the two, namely 4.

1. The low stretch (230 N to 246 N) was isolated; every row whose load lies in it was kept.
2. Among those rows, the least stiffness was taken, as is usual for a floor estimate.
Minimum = 271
